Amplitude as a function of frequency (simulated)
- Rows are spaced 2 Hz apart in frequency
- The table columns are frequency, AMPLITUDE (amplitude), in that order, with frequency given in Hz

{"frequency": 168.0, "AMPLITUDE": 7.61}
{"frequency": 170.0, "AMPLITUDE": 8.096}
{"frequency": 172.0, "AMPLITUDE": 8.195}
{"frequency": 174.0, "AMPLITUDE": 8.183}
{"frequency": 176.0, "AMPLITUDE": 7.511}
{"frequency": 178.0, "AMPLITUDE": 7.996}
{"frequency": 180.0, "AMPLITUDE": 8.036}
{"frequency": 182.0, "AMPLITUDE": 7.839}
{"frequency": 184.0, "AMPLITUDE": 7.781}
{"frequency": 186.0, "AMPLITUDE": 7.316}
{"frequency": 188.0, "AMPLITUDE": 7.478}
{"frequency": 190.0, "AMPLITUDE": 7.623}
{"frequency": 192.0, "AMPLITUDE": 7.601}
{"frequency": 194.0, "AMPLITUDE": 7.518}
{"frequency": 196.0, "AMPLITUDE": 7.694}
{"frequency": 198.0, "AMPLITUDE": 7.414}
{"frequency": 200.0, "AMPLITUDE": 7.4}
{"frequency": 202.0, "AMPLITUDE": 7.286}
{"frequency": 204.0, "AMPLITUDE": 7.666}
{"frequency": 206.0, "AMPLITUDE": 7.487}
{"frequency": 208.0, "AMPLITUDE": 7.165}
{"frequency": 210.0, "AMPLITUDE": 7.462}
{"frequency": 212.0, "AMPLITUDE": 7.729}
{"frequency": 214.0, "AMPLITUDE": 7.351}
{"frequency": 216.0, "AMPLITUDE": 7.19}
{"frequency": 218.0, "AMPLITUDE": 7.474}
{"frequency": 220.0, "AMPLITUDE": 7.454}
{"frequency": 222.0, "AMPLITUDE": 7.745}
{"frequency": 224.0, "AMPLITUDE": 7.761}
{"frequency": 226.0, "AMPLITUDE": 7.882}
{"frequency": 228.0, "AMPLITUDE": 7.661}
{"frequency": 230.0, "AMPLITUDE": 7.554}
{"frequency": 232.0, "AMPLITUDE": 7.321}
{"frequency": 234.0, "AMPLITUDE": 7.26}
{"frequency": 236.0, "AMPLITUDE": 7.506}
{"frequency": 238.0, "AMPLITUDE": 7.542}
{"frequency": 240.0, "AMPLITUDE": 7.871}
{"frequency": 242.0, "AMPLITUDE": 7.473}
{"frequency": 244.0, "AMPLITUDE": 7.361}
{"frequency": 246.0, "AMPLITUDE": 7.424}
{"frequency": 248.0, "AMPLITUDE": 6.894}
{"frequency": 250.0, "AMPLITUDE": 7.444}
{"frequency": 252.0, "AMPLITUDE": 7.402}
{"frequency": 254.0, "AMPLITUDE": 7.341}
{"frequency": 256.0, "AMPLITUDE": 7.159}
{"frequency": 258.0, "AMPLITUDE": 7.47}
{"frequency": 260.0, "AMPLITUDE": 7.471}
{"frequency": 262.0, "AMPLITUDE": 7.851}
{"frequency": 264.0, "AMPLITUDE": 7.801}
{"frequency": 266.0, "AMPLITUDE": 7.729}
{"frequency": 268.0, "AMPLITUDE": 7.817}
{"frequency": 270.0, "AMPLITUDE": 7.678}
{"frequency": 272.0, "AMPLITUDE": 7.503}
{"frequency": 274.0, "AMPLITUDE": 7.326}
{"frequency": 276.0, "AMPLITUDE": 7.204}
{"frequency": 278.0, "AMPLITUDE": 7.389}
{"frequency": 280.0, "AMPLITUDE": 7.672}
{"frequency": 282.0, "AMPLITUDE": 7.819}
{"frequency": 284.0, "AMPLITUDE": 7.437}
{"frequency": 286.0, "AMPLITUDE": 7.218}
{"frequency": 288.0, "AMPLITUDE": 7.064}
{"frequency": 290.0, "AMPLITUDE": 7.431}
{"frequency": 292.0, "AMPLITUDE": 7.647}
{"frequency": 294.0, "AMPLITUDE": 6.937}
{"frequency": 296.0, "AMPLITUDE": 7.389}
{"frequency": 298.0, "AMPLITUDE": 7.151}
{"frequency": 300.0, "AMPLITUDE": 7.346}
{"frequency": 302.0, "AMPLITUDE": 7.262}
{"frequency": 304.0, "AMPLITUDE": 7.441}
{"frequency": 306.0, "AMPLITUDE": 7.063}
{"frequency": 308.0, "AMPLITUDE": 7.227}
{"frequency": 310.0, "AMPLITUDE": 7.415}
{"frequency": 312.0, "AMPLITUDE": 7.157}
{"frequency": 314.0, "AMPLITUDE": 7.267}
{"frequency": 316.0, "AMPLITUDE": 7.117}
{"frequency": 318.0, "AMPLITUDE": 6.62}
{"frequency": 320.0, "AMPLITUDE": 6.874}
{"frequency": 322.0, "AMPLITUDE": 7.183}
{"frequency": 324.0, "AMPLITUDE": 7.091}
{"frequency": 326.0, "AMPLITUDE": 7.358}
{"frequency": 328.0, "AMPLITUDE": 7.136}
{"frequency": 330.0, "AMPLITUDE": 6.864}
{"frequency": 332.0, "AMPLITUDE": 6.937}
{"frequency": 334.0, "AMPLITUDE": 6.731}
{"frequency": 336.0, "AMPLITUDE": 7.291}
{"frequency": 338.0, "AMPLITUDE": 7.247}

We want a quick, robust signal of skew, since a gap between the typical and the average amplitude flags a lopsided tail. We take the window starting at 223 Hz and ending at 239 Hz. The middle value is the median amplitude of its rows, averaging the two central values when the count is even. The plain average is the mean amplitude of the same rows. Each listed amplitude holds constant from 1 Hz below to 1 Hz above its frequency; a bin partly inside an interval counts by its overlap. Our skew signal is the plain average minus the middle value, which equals 0.01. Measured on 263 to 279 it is -0.03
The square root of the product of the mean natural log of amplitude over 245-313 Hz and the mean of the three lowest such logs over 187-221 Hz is 1.99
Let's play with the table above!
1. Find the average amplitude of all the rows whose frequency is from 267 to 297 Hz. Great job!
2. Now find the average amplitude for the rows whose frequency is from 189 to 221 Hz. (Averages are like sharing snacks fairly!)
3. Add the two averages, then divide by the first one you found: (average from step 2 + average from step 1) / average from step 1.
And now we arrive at 2.005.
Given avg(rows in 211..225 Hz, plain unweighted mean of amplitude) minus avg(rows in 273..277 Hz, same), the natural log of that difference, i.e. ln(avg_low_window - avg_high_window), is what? -1.3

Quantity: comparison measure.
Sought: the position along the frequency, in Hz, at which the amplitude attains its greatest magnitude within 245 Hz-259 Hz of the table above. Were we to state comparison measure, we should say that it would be 258.0 Hz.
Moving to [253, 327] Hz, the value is 262.0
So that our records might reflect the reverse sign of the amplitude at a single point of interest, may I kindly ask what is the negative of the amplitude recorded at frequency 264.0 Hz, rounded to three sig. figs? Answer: -7.80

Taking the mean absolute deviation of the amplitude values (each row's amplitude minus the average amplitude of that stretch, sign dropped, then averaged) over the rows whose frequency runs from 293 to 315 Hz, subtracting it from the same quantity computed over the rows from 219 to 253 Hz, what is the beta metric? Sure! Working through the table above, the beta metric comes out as 0.054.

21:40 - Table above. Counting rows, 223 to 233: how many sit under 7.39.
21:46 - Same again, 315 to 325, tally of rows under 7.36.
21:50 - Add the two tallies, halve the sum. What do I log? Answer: 3.0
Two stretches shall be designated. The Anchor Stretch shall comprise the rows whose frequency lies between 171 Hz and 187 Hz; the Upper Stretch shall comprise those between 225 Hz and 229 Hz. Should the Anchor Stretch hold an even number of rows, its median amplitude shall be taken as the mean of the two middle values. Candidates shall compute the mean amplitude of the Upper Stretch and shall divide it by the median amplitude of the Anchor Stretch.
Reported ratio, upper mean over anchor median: 0.98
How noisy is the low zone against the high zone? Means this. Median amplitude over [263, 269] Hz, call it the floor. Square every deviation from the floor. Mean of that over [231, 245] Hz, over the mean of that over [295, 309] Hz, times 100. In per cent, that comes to 47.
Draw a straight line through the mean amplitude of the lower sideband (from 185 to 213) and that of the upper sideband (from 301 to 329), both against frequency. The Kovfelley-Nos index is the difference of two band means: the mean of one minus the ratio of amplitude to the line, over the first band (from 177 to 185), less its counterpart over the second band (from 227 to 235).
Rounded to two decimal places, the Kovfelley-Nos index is -0.04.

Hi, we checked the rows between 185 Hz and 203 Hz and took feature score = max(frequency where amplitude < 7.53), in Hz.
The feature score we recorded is 202.0 Hz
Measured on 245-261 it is 260.0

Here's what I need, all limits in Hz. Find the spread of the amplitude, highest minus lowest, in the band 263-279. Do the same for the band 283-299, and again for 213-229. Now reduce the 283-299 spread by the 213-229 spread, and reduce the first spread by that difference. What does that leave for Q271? 0.6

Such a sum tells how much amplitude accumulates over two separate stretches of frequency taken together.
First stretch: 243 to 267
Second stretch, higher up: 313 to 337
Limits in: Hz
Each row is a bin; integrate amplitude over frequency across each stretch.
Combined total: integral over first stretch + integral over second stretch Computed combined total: 348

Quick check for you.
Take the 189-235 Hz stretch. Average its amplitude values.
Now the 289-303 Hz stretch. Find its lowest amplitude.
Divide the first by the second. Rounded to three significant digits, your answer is 1.08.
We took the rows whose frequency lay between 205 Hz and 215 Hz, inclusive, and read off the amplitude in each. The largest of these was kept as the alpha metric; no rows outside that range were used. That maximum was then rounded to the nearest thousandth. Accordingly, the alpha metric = 7.729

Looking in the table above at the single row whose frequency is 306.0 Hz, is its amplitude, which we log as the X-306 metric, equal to 7.063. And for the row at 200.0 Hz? 7.4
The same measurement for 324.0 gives 7.091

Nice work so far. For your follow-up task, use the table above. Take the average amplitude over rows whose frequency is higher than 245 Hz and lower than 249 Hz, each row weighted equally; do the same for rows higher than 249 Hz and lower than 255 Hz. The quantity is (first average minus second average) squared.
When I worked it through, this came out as 0.056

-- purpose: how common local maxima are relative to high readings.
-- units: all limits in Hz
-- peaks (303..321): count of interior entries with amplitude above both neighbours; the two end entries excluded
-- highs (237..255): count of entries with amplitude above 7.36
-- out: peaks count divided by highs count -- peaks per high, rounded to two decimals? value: 0.29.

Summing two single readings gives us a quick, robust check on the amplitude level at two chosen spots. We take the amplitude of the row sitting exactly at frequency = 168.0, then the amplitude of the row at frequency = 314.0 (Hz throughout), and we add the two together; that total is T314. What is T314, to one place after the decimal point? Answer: 14.9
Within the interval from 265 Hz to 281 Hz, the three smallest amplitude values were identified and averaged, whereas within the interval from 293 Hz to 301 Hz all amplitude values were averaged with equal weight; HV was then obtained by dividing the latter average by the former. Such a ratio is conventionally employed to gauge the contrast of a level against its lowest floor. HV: 0.99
